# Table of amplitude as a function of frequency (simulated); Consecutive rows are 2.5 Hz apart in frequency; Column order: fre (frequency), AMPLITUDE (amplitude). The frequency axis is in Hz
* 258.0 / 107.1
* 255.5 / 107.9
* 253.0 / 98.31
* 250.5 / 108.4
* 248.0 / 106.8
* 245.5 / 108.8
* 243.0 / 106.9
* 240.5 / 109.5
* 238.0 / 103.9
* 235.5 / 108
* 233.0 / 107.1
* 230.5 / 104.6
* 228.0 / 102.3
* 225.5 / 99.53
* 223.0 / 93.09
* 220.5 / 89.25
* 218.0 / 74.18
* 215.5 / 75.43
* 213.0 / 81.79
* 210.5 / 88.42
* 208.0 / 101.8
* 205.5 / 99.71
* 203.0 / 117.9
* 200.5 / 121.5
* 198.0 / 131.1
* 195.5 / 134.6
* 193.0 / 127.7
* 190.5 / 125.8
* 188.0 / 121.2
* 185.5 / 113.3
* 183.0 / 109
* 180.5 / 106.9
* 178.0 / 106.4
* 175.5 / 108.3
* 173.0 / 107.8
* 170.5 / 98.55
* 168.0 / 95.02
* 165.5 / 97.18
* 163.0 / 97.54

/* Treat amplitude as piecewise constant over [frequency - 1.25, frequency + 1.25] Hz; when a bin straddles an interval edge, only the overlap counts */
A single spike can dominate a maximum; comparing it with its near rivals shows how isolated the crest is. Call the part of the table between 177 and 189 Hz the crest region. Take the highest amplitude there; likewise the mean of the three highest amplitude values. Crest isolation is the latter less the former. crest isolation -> -6.7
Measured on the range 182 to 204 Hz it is -3.5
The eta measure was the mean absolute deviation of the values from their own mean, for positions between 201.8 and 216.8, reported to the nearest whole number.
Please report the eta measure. 12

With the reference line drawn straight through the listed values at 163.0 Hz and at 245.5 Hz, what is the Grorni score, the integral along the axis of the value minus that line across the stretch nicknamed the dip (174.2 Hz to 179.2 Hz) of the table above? 40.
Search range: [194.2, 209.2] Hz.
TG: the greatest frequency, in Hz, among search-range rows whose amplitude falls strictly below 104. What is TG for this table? 208.0 Hz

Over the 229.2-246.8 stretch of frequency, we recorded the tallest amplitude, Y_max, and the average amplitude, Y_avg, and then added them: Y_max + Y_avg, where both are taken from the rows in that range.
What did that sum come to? 216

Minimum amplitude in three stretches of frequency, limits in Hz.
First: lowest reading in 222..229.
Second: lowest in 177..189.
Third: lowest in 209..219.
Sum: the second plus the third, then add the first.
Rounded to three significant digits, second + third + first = 274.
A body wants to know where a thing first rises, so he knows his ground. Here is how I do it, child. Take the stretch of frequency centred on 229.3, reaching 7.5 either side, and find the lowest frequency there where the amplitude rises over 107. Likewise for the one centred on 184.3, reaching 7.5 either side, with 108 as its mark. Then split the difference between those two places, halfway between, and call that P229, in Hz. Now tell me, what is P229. 208.0 Hz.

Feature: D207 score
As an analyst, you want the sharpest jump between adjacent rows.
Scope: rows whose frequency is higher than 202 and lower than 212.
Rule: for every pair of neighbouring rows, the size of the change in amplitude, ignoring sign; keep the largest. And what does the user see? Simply 18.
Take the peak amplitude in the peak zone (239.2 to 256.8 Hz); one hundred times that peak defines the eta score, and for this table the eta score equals 10950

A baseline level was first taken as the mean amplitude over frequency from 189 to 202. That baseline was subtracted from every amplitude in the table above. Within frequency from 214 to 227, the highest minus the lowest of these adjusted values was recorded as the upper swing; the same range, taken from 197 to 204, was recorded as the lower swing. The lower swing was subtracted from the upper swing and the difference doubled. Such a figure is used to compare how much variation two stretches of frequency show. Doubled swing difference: 24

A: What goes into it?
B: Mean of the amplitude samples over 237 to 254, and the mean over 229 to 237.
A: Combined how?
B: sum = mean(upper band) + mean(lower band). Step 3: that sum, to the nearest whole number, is 213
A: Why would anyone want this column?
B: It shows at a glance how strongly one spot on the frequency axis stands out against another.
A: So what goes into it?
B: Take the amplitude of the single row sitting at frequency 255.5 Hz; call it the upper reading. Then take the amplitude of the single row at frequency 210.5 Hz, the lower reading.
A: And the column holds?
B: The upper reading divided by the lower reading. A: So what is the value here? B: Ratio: 1.22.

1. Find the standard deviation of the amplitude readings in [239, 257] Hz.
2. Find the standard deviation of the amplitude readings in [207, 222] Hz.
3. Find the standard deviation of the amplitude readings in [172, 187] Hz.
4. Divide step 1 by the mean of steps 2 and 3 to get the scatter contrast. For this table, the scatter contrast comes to 0.6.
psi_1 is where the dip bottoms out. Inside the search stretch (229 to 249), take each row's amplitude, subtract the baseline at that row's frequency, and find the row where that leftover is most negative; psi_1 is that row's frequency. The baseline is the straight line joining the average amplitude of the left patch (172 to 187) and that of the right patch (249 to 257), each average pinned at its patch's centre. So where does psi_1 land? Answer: 238.0 Hz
